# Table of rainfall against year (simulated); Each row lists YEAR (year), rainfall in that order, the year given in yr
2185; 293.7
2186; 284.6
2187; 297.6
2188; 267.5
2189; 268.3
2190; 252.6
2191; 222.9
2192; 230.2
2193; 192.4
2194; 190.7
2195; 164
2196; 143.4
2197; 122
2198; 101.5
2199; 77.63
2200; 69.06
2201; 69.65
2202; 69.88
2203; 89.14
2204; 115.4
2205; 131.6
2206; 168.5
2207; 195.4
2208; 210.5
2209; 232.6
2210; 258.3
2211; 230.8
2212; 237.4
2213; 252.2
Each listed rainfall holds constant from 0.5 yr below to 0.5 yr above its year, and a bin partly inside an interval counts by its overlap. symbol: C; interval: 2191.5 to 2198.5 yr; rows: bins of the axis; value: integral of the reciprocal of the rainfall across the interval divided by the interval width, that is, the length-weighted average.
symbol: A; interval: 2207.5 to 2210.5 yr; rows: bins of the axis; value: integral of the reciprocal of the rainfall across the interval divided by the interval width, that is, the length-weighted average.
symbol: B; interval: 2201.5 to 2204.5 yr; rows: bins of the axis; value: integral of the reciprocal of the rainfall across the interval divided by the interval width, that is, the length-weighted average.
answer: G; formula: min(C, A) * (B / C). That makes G 0.007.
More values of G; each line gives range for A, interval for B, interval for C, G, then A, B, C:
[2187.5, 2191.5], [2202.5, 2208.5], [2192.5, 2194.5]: 0.005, 0.0040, 0.007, 0.005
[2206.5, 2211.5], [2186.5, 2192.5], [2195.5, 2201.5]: 0.002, 0.0045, 0.004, 0.011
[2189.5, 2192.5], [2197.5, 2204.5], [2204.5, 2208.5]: 0.009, 0.0043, 0.012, 0.006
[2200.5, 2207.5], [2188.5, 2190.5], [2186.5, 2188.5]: 0.004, 0.0096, 0.004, 0.004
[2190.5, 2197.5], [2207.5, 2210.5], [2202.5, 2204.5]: 0.003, 0.0058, 0.004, 0.010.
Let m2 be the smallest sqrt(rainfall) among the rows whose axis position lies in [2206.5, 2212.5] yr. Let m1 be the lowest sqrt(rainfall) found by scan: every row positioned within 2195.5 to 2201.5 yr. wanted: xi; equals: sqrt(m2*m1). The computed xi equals 11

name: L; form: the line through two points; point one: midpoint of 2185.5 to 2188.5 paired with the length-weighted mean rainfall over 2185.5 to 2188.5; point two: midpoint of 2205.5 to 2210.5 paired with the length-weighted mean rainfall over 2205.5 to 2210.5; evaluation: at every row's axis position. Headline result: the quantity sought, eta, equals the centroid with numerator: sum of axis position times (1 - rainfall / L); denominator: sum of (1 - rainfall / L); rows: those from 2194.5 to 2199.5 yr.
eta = 2197.3 yr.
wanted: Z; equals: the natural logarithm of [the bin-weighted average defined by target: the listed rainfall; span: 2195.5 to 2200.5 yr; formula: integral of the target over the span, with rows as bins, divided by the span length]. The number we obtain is 4.63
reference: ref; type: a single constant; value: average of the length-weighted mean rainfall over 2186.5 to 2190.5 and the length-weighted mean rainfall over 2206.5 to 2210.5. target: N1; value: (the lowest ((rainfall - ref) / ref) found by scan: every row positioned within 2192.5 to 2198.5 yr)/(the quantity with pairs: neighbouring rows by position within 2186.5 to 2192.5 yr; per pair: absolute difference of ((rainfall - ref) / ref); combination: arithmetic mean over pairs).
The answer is -9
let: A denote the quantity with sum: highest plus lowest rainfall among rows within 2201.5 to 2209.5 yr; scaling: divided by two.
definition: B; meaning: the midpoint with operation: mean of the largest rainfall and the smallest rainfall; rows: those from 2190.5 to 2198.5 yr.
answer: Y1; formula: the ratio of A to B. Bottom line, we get 0.91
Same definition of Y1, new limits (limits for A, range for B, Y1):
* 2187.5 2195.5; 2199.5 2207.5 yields 1.63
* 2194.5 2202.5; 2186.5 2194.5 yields 0.48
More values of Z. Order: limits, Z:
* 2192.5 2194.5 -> 5.26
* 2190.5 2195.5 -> 5.30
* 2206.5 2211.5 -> 5.42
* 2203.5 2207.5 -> 5.03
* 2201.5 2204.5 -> 4.52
